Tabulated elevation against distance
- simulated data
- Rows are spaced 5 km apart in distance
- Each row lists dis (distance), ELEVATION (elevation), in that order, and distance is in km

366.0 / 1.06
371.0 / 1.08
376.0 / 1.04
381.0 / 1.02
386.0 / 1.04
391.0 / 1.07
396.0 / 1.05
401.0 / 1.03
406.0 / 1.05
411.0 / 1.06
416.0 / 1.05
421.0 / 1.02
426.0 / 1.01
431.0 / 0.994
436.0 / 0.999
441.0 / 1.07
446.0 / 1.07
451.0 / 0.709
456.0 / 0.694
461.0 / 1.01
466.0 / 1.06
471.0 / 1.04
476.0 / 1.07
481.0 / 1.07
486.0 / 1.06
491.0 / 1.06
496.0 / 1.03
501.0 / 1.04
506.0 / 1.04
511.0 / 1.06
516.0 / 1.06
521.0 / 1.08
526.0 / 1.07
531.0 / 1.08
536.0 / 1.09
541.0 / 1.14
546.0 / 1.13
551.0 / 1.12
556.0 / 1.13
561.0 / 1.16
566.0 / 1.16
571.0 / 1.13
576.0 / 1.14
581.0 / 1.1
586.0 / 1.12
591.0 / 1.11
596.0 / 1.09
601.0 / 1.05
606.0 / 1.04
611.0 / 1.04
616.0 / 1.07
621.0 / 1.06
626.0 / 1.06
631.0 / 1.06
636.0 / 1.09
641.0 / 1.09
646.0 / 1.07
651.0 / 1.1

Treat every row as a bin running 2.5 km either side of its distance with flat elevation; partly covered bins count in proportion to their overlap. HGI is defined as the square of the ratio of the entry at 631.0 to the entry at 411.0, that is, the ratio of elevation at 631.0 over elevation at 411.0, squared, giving 1.00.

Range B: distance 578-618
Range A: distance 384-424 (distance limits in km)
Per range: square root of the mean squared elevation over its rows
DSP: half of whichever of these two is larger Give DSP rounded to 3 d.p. 0.539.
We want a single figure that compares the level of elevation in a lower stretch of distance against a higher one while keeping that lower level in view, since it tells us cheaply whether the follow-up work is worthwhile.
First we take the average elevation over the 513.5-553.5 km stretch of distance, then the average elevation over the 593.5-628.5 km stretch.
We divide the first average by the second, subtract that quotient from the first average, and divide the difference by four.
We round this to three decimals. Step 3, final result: 0.015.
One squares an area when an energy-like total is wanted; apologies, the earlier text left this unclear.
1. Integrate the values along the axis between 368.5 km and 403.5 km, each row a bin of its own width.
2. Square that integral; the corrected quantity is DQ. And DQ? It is 1343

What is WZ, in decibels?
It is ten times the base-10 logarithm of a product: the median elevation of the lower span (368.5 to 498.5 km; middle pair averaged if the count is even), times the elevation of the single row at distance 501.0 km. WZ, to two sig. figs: 0.36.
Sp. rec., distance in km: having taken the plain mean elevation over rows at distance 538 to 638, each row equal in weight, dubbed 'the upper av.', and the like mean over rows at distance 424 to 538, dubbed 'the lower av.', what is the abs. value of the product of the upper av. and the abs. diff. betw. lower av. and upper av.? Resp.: 0.088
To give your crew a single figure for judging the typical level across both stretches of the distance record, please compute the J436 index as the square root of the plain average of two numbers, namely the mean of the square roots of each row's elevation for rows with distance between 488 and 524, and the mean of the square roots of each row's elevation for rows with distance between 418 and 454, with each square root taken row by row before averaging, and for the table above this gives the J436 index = 1.00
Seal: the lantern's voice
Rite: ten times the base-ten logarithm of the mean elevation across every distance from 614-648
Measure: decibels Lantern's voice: 0.300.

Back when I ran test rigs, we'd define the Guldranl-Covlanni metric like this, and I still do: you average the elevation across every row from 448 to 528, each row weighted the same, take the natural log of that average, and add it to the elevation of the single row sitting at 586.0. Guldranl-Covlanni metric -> 1.13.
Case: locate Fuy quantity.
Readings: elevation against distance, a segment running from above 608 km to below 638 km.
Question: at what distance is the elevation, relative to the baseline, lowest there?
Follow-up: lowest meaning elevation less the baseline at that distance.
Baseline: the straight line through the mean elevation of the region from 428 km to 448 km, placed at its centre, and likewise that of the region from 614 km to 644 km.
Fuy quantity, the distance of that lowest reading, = 611.0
